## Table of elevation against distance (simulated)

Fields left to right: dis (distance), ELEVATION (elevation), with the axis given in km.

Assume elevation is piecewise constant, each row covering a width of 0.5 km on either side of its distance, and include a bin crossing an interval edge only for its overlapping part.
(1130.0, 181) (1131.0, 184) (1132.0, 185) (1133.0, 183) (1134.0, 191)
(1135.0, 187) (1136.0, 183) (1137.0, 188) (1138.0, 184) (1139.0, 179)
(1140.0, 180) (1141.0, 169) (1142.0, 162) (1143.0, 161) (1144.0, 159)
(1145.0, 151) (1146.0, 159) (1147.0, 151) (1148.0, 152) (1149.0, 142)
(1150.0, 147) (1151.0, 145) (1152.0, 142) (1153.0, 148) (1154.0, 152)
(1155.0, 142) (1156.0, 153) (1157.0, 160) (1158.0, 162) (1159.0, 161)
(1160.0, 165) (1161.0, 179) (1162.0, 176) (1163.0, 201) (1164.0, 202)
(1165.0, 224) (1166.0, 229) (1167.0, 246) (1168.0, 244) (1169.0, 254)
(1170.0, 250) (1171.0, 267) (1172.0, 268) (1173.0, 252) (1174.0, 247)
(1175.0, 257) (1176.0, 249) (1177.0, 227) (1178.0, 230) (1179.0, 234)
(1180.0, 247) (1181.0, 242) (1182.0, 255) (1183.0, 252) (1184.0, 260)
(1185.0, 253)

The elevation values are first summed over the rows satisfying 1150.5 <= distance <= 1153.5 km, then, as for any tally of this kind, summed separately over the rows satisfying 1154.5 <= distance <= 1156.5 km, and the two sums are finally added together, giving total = 730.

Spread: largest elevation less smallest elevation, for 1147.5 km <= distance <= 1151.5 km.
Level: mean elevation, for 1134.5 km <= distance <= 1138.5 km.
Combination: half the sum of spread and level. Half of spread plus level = 98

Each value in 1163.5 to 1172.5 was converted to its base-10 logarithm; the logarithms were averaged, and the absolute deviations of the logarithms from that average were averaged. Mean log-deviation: 0.030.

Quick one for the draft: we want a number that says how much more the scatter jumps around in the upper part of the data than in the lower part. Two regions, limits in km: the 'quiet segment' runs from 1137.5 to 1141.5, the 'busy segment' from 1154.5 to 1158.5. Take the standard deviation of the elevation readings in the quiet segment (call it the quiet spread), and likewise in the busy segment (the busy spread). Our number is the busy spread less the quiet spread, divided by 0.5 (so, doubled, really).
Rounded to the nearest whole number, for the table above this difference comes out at 5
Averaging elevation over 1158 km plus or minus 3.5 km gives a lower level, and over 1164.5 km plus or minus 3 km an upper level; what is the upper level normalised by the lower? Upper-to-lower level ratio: 1.33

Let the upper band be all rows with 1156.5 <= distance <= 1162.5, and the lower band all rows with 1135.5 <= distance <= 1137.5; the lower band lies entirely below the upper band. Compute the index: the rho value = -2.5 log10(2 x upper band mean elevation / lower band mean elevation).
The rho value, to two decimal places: -0.64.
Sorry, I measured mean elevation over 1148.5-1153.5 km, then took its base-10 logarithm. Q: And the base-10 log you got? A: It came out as 2.16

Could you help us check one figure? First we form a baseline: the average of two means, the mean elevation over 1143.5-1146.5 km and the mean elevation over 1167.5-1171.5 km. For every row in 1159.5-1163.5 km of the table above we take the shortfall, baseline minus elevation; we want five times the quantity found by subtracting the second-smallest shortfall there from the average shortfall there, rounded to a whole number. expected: -6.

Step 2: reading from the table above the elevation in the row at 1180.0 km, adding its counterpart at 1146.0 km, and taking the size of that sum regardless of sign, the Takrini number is 406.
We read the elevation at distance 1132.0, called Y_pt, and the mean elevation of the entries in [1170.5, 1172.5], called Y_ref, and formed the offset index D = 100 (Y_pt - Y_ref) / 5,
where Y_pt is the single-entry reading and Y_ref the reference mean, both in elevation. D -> -1650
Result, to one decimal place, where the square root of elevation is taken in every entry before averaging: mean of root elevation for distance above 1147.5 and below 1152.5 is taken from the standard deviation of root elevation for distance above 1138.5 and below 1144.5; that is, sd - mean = -11.7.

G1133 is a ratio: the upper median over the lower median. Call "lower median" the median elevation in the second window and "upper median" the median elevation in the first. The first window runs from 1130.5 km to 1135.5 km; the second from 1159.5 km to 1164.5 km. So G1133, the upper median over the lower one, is 1.03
